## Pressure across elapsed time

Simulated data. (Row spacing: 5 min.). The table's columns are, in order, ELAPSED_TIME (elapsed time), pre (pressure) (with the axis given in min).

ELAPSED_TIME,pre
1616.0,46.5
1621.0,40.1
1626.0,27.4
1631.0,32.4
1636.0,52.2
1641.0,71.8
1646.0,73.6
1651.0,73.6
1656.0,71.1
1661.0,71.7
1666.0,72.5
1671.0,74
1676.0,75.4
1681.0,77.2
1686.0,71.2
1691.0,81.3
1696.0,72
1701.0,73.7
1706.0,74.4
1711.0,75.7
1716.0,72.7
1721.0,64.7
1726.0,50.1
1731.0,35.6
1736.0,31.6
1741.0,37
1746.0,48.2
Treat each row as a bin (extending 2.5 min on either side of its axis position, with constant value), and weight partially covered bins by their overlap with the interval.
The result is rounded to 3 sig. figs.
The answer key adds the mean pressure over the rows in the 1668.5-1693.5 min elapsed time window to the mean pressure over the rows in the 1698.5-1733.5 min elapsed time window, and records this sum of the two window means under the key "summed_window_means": 140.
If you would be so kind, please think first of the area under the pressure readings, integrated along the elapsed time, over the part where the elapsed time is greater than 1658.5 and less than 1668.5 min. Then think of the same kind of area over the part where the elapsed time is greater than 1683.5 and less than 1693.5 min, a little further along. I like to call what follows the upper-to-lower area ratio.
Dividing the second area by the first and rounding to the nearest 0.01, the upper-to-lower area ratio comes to 1.06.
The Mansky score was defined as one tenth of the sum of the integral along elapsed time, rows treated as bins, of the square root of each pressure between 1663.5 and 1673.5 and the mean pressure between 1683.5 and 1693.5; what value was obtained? 16.2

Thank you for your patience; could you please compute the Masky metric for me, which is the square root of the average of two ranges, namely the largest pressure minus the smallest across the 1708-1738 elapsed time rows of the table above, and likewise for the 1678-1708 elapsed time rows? 5.21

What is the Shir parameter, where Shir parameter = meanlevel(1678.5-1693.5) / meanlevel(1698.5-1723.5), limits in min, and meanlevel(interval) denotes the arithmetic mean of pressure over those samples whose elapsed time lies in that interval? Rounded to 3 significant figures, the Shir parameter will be 1.06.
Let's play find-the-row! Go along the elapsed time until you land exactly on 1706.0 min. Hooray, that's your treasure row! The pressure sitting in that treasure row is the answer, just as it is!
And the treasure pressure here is 74.4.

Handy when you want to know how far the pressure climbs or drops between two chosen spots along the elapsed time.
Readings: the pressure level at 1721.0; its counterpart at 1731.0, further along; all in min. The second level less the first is -29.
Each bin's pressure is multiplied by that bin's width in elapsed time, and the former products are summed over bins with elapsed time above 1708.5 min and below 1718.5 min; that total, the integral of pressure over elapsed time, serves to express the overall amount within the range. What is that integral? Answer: 742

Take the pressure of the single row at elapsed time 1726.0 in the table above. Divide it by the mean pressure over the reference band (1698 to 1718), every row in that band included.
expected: 0.68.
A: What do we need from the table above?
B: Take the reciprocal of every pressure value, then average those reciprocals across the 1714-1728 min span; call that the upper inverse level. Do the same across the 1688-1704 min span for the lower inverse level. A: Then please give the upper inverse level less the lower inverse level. 0.0031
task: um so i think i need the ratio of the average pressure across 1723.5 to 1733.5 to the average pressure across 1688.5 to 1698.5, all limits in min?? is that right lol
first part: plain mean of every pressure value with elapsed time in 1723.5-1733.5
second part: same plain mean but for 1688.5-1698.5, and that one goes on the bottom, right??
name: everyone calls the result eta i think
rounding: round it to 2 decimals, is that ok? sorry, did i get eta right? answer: 0.56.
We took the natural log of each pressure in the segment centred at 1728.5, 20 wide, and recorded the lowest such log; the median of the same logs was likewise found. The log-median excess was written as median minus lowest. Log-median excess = 0.29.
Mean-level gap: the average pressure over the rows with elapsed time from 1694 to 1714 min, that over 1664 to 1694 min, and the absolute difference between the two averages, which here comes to 1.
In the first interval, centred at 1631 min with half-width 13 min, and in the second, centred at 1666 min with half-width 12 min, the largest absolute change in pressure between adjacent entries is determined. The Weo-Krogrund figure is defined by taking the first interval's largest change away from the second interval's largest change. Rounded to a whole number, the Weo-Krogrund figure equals -18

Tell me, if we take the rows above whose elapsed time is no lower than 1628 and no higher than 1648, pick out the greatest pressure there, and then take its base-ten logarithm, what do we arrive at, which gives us 1.87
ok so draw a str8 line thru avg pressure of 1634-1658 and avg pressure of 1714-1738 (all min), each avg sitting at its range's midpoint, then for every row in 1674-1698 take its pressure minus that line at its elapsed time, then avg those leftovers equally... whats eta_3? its 16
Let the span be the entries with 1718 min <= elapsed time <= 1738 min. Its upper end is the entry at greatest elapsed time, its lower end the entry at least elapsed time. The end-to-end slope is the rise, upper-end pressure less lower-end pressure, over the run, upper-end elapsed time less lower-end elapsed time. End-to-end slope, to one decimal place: -2.2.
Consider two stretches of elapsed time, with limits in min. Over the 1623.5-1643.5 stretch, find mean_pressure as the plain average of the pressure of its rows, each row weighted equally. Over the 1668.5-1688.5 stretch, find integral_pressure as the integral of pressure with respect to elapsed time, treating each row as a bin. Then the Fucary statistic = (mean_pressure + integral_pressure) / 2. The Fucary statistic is 767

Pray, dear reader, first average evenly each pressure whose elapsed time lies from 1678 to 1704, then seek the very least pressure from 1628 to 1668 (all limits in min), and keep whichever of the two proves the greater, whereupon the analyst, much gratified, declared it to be 75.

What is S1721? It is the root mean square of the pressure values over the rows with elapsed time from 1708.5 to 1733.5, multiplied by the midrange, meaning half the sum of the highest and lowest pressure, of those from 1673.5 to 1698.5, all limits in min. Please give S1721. 4698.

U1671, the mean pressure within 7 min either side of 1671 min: 74.0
